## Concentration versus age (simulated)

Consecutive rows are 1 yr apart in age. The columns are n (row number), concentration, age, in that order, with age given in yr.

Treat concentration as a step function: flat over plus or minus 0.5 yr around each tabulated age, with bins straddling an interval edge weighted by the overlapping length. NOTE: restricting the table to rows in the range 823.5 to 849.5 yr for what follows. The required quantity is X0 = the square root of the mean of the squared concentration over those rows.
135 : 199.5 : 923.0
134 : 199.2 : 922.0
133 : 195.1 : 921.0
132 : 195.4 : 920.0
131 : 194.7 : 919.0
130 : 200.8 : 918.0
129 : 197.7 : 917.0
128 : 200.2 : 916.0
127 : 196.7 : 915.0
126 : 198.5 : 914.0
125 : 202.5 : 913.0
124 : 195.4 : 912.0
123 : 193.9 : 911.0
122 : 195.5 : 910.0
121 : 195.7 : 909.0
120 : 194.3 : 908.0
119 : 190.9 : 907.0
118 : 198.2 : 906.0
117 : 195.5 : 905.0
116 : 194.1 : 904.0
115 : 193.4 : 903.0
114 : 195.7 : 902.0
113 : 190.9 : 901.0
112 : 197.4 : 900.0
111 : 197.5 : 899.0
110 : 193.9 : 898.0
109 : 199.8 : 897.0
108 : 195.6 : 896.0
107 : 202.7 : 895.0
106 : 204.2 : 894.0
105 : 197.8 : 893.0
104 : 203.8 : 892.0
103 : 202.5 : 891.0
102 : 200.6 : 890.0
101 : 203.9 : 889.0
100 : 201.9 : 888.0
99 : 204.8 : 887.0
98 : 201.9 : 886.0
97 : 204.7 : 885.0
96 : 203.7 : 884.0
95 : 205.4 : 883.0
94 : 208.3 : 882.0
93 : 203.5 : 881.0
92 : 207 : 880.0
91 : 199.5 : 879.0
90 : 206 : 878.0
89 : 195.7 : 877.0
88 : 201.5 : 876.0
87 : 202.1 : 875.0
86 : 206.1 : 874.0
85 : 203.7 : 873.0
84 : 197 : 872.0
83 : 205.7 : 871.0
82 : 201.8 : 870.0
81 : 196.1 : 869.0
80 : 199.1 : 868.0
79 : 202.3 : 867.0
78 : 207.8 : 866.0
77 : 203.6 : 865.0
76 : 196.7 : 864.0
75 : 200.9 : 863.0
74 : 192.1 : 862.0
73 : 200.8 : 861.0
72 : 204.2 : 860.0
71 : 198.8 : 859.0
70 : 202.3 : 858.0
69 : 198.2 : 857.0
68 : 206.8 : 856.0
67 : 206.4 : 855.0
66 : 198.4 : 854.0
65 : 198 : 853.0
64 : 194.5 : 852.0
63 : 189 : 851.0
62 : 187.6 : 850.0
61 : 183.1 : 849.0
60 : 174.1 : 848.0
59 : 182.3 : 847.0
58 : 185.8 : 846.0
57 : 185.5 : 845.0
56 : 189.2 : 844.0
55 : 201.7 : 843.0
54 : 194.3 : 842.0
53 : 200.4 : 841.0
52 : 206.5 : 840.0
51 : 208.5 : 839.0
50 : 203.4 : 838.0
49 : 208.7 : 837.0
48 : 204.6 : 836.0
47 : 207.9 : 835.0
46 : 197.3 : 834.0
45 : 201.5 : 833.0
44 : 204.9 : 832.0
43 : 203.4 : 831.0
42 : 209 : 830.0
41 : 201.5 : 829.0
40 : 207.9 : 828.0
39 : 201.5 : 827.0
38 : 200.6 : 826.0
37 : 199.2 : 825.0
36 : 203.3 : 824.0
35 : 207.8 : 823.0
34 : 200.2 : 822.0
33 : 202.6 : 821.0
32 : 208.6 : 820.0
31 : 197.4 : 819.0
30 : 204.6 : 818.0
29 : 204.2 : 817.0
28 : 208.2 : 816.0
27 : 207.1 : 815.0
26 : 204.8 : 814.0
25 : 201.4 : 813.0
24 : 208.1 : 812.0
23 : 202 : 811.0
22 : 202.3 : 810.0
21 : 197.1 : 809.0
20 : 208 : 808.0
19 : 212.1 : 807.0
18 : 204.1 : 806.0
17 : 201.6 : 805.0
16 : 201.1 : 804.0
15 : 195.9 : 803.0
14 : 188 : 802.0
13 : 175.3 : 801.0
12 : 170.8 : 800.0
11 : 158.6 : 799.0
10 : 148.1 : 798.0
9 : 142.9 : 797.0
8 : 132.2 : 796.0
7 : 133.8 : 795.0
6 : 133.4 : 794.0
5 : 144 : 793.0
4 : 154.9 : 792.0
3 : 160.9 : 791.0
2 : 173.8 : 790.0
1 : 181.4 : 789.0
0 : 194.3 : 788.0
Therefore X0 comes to 199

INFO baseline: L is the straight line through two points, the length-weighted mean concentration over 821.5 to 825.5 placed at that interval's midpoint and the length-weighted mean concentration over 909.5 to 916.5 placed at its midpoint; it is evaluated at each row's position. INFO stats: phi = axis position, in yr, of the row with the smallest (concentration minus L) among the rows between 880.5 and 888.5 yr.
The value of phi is 886.0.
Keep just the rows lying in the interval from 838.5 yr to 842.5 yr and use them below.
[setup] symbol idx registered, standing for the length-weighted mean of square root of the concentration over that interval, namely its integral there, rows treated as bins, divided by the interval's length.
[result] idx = 14.2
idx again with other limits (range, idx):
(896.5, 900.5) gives 14.0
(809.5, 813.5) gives 14.3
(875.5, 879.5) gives 14.2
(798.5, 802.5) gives 13.2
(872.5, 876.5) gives 14.3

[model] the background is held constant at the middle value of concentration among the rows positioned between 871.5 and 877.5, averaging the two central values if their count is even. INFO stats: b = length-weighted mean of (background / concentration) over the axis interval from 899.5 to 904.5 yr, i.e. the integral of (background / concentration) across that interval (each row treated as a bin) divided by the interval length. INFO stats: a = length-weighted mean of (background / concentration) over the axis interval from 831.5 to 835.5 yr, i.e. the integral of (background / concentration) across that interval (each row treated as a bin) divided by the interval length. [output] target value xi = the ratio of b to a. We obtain 1.04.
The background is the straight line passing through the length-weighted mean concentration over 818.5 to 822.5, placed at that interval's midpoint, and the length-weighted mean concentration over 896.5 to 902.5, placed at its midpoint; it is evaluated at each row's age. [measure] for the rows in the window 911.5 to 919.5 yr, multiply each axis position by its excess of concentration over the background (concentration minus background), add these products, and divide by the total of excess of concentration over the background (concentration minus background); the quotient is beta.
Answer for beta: 915.4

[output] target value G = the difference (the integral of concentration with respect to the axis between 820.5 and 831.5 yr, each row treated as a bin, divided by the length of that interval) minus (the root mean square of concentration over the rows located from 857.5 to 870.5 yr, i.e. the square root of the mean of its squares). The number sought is 3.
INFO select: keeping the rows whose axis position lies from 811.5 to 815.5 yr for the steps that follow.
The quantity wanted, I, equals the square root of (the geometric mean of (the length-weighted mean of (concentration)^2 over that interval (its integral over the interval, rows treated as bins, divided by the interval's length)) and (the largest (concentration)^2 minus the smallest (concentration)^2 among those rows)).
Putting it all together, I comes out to 104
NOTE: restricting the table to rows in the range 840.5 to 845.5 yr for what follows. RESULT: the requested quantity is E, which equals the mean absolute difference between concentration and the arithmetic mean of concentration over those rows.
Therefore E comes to 5.5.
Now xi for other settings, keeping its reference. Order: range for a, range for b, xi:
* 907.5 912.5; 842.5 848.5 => 1.05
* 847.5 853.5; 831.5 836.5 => 0.92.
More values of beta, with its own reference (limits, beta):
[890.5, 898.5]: 893.1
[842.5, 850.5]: 847.2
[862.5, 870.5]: 866.3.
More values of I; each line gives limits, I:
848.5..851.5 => 94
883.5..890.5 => 92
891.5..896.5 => 109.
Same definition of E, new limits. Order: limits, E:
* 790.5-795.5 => 10.0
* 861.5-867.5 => 4.1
